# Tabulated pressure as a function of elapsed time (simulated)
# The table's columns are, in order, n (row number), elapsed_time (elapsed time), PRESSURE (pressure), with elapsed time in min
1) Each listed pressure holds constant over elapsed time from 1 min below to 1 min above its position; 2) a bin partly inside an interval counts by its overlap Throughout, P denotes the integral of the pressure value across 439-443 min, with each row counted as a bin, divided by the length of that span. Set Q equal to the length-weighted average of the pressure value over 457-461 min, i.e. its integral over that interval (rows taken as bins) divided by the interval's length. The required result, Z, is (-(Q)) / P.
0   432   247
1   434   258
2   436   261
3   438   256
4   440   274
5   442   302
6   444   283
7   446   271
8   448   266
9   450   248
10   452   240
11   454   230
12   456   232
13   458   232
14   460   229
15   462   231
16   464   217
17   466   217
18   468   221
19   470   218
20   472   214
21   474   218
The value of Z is -0.80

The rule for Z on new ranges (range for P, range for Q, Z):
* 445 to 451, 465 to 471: -0.84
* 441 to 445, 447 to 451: -0.88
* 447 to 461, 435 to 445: -1.15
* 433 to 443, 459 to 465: -0.84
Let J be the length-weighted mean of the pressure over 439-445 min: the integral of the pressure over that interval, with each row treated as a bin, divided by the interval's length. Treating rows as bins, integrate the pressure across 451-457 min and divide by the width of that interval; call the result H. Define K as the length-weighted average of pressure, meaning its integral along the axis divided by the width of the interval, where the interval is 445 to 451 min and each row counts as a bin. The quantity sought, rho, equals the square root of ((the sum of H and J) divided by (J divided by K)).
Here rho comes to 21.8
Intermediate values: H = 234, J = 286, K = 262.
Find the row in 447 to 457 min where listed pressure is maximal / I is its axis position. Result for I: 448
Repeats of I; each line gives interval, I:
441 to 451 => 442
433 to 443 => 442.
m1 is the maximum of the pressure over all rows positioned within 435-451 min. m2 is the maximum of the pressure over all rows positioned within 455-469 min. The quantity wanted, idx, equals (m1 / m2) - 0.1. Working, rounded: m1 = 302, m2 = 232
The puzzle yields 1.20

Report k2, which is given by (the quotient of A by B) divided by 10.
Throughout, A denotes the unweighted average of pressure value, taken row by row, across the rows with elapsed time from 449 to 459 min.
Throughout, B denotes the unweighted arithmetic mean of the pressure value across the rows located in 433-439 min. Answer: 0.092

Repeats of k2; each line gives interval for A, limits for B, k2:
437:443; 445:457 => 0.112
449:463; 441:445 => 0.080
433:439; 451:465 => 0.112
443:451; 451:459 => 0.114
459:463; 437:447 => 0.083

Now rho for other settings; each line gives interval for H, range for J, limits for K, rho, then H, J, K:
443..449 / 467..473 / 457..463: 22.8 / 273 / 218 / 231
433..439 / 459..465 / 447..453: 23.2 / 258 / 226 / 251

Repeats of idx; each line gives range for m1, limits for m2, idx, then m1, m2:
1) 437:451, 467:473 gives 1.27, 302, 221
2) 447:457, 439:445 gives 0.78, 266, 302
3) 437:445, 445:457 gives 1.01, 302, 271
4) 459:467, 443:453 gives 0.72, 231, 283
